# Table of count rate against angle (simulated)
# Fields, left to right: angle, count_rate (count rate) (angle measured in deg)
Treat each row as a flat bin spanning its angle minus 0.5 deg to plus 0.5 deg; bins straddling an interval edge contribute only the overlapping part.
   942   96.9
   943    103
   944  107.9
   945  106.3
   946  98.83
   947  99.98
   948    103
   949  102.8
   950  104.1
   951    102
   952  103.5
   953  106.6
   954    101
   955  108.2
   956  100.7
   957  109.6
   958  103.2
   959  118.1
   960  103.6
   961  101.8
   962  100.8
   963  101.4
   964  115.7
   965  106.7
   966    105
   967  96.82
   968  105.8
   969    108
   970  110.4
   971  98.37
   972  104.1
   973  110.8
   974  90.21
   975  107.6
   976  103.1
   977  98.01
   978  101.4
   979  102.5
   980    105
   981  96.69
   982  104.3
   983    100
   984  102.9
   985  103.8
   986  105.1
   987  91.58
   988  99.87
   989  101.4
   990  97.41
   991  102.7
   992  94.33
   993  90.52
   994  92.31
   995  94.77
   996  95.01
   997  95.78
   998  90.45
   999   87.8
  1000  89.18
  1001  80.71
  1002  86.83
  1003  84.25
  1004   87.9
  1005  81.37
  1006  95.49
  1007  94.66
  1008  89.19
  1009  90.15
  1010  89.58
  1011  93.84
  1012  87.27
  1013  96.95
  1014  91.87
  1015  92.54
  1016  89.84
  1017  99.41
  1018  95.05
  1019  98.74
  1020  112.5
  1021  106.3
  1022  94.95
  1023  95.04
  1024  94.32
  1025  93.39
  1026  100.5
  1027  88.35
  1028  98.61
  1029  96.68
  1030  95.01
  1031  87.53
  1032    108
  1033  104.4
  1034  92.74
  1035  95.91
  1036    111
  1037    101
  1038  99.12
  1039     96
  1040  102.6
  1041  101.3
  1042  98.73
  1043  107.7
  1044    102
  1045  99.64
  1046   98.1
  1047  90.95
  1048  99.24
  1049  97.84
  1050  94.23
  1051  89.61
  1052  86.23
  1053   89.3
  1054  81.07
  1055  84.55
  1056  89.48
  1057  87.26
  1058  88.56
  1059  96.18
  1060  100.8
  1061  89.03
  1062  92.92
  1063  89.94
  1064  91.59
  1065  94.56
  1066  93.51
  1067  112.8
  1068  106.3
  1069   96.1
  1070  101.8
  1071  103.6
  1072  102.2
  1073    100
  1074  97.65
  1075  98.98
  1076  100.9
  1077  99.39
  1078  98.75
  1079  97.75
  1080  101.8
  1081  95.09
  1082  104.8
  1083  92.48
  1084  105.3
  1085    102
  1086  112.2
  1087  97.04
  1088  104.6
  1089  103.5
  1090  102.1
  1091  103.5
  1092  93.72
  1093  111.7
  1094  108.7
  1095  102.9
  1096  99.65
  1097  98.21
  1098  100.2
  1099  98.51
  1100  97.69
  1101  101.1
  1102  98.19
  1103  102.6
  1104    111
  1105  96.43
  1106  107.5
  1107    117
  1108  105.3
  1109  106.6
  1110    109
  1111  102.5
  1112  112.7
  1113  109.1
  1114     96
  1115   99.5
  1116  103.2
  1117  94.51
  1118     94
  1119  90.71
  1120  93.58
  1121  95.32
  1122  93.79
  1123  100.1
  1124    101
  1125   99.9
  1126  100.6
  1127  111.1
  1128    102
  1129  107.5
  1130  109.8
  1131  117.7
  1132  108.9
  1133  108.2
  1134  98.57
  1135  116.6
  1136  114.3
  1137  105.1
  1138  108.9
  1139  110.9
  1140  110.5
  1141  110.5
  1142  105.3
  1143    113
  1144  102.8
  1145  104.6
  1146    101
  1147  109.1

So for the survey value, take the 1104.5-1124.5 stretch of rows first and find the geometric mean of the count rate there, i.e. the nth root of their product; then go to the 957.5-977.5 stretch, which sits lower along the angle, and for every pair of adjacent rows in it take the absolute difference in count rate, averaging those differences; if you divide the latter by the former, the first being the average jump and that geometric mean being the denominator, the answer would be 0.08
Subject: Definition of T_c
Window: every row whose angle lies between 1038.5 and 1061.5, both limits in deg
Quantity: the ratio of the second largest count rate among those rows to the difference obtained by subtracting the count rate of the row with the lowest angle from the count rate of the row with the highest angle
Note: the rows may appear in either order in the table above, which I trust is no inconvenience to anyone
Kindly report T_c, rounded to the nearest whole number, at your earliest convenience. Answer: -15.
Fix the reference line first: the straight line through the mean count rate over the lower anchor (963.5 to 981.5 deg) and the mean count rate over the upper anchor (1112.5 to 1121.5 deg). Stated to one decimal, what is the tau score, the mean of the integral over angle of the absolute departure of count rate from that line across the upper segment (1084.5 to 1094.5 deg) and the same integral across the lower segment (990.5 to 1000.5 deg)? 80.1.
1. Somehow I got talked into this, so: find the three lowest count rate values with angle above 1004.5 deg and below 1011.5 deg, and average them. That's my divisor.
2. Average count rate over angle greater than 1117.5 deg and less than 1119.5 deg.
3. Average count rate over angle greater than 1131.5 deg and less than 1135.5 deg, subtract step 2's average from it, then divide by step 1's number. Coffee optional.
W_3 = 0.18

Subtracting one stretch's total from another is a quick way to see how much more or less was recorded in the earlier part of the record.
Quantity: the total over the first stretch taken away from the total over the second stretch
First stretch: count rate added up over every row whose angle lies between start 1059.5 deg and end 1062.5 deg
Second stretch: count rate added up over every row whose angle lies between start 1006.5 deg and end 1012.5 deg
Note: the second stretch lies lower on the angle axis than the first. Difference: 262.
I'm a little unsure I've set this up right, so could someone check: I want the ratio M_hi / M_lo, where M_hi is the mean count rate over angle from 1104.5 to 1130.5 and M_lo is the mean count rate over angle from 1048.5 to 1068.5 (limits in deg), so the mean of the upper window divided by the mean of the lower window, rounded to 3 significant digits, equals 1.10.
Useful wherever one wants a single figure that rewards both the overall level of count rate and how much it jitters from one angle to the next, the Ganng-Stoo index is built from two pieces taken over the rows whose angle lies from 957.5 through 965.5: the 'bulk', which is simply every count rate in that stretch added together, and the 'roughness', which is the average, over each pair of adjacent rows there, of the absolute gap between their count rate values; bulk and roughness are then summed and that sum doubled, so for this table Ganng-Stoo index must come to 1719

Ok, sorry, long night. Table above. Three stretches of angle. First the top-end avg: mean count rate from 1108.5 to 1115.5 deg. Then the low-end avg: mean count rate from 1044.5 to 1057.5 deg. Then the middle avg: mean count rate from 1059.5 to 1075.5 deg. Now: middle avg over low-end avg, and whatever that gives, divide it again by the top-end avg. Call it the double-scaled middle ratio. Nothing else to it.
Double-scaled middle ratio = 0.0102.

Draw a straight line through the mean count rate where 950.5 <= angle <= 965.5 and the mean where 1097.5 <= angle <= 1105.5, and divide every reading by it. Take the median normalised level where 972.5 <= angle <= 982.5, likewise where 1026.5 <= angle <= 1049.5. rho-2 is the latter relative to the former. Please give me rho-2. 0.98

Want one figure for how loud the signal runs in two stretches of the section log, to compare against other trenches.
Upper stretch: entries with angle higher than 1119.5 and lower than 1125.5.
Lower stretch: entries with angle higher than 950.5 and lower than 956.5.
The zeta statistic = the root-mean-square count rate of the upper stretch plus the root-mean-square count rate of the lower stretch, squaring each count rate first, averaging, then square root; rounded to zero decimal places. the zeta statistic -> 201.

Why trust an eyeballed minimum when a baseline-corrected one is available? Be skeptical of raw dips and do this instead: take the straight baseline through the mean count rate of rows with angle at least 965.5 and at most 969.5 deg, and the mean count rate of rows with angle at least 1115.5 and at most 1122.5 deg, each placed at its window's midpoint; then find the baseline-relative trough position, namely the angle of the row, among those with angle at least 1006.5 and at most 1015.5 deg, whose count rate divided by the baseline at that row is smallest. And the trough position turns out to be 1012 deg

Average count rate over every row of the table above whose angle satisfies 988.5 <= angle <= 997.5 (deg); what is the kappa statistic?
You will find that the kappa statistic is 96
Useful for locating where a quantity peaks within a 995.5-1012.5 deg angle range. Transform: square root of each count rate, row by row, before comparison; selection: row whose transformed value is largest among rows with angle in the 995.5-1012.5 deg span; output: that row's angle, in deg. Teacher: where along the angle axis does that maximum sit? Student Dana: 997 deg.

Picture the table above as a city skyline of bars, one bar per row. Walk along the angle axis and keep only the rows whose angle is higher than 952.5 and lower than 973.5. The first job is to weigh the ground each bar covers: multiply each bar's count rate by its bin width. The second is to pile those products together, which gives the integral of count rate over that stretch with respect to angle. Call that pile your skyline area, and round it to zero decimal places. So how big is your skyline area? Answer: 2217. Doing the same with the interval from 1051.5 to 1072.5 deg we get 1978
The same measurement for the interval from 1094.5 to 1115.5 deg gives 2172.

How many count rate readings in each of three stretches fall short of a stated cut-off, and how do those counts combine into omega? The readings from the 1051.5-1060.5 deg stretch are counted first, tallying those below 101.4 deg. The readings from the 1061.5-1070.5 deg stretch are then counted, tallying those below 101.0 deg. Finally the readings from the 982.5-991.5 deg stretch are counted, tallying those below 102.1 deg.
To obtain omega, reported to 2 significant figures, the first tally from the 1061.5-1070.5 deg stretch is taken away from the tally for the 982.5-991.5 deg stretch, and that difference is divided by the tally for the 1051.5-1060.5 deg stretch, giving -0.11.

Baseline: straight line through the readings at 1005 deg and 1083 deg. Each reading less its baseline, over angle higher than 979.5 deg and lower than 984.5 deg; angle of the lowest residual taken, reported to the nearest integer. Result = 981 deg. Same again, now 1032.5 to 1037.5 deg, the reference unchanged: 1034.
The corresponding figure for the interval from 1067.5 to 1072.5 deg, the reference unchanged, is 1069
